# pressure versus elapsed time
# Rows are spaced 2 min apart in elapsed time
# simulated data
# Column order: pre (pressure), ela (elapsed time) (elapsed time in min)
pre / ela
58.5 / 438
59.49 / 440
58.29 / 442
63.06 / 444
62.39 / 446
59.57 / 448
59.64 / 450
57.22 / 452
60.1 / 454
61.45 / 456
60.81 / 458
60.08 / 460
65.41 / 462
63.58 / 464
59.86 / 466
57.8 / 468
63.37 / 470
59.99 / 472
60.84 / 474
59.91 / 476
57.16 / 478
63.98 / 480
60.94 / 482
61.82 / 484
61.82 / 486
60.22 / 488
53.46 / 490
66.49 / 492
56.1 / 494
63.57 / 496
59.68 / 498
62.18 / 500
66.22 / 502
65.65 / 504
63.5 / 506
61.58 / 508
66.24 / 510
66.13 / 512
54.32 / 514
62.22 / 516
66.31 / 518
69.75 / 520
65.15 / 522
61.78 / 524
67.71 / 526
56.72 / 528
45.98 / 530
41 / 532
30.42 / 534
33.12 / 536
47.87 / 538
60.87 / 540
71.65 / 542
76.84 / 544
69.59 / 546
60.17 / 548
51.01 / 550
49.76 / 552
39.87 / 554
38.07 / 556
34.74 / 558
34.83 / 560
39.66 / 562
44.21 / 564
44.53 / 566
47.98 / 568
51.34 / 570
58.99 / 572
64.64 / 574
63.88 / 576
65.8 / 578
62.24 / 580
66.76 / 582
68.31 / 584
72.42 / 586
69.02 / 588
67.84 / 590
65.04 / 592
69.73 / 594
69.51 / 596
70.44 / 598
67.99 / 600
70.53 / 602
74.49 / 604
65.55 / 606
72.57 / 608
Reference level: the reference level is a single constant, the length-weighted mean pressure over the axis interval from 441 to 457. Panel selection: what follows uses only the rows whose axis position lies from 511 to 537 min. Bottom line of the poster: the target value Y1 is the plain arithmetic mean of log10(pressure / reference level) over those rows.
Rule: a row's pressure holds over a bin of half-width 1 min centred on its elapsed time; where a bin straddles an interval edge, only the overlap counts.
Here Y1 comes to -0.05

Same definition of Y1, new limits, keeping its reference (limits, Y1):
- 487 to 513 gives 0.01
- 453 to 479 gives 0.00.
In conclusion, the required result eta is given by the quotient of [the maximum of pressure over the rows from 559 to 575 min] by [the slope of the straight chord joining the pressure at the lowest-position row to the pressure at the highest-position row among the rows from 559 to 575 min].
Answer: 30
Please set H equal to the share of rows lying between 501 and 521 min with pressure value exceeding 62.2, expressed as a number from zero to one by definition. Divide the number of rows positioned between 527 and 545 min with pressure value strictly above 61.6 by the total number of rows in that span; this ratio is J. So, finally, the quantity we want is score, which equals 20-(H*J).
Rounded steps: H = 0.8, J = 0.2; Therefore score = 19.82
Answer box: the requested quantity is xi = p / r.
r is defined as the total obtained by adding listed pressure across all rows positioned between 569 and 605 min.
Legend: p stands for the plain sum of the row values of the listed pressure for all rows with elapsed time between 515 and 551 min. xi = 0.87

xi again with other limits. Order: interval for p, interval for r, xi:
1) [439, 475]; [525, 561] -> 1.20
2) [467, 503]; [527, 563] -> 1.24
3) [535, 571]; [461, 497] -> 0.82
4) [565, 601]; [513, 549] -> 1.10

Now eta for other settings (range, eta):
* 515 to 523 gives 143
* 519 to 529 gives -43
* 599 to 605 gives 46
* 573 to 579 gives 227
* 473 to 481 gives 122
